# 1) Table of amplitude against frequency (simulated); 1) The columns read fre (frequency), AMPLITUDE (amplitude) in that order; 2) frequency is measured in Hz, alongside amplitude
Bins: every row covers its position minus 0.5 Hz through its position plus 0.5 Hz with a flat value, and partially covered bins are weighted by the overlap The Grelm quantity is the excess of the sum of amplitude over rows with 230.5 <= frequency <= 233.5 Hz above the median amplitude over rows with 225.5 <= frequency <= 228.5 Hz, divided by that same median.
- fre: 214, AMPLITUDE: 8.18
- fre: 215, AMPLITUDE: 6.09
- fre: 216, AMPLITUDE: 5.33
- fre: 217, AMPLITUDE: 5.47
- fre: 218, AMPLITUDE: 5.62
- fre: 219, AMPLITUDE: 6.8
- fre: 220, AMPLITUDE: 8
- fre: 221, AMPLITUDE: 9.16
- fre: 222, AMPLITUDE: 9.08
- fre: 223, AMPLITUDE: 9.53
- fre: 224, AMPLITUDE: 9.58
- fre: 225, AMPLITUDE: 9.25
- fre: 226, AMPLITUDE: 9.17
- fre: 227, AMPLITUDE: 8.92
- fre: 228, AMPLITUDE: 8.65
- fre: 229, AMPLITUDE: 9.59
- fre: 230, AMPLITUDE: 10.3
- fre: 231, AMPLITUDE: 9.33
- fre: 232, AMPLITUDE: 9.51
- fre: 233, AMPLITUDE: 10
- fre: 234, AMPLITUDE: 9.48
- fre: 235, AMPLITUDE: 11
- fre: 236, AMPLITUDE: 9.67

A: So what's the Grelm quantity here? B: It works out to 2.23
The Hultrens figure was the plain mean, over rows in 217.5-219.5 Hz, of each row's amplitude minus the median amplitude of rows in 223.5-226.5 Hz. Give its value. -3.0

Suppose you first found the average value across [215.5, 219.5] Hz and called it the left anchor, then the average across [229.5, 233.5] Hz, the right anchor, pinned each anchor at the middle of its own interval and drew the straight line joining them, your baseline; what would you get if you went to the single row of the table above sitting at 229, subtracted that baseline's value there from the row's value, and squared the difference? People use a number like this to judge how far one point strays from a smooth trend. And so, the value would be 0.3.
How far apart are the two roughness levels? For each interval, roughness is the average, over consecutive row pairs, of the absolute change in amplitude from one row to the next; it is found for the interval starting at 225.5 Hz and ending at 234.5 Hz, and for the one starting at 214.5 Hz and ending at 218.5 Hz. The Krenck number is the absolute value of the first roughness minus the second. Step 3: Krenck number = 0.19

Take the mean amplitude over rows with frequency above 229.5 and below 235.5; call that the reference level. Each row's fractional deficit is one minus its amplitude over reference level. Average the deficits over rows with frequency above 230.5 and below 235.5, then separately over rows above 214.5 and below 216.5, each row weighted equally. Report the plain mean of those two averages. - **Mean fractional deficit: 0.22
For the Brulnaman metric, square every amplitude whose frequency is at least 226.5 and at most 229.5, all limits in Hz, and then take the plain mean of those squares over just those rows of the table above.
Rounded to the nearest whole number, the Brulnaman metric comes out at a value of 82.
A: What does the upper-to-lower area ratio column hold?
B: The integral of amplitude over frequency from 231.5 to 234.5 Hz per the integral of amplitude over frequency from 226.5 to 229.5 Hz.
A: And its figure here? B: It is 1.07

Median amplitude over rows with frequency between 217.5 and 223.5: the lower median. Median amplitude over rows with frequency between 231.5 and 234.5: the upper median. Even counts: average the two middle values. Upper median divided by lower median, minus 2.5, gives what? -1.39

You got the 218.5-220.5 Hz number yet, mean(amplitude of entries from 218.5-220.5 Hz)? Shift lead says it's 7.4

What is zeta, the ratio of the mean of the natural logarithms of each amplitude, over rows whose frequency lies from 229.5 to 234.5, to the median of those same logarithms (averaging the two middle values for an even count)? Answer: 1.01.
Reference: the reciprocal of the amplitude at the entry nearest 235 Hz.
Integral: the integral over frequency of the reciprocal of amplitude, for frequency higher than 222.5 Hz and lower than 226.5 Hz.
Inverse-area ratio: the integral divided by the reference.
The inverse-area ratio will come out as 4.7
